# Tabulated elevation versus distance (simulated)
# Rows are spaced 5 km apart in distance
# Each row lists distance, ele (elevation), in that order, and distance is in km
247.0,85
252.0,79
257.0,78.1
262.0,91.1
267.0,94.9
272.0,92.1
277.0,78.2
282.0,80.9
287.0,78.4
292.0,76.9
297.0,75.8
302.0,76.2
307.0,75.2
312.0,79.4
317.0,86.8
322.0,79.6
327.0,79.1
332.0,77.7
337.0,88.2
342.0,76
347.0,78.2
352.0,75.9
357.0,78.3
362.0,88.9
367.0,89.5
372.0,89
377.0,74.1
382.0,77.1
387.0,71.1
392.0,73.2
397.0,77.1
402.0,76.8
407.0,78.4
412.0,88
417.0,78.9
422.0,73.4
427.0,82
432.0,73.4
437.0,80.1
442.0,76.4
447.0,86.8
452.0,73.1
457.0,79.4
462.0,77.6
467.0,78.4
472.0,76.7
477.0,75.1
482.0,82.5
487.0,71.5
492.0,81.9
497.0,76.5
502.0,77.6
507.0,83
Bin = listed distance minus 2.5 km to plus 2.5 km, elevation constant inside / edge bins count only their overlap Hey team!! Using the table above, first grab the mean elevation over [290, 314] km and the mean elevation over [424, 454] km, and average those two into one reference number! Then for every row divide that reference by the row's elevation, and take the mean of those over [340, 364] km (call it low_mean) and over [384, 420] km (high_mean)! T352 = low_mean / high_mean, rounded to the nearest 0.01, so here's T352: 0.98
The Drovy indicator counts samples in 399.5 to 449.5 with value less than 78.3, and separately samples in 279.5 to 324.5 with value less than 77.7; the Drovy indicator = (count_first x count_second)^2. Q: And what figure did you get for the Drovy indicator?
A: 256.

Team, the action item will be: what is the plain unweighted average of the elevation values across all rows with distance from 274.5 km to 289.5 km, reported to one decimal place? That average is 79.2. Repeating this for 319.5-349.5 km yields 79.8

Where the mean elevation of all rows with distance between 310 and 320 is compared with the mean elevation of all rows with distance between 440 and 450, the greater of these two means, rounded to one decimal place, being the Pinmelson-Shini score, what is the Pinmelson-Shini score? 83.1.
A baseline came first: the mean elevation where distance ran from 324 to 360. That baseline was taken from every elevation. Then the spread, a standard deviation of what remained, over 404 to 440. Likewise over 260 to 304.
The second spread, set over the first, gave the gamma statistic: 1.5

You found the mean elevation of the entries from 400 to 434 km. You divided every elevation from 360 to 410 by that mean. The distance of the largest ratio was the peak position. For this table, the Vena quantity 367.0 km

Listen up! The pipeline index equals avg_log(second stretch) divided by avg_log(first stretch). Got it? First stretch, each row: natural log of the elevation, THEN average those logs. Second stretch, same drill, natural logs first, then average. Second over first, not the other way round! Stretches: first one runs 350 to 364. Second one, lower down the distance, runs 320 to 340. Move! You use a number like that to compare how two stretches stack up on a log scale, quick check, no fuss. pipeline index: 1.00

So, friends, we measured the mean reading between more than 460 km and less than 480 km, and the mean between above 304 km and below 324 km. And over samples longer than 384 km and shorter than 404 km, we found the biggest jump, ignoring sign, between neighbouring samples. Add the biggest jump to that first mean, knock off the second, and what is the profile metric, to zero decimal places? 1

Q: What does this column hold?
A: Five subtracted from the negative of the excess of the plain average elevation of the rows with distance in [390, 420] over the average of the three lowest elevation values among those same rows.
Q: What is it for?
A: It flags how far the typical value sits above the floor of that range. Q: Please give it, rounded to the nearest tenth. -8.0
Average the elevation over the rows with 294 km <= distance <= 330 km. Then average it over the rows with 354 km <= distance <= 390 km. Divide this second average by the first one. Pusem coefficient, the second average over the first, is 1.03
